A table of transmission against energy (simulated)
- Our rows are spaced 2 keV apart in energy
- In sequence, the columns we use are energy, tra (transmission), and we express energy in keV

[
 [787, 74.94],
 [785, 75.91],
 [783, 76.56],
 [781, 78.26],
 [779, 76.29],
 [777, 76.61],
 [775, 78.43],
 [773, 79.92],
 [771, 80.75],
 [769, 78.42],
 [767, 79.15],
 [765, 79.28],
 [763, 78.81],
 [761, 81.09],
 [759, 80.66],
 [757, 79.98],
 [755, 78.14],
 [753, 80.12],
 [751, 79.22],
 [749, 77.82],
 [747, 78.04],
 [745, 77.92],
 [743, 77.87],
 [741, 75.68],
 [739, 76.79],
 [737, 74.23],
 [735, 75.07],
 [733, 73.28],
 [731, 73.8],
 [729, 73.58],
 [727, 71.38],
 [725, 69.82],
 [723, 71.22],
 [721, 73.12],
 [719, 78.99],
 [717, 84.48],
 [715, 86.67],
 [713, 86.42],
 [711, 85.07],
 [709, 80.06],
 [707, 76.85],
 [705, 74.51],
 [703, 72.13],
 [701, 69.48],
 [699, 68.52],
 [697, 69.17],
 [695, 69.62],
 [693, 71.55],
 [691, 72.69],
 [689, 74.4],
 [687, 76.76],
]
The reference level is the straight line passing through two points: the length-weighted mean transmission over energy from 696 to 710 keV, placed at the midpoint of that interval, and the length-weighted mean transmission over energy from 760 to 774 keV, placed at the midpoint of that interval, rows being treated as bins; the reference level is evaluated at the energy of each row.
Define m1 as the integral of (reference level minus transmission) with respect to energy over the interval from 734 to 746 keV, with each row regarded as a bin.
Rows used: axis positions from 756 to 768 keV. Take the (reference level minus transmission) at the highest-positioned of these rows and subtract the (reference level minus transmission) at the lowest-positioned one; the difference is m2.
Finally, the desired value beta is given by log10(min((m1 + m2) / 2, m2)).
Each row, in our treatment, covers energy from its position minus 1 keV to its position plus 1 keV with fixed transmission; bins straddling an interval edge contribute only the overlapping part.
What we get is 0.3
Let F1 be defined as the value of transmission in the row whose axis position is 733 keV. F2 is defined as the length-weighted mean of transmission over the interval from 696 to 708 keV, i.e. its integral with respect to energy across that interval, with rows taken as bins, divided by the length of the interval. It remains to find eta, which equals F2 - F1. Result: -1.5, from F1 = 73.28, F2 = 71.8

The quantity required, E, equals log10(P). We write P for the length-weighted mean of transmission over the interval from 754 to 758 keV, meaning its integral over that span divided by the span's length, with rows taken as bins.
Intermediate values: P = 79.1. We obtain 1.90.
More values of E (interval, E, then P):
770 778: 1.90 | 78.9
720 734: 1.86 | 72.3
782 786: 1.88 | 76.2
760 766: 1.90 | 79.7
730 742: 1.87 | 74.8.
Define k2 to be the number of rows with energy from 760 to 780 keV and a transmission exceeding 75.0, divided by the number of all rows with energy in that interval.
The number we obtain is 1.0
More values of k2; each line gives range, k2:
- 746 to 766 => 1.0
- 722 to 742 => 0.3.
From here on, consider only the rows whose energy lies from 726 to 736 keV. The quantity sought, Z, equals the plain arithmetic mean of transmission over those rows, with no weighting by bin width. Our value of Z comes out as 73.4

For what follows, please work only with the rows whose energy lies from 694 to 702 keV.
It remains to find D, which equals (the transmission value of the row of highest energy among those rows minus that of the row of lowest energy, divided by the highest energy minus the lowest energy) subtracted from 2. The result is 2.02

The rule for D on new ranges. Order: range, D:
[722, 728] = 1.96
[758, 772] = 1.99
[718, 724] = 3.94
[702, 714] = 0.57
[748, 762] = 1.73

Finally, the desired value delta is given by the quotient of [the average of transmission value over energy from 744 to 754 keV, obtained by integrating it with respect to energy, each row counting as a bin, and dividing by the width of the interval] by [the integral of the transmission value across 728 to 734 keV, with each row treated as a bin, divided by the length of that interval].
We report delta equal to 1.07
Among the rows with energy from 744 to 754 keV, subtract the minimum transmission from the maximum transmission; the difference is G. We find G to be 2.3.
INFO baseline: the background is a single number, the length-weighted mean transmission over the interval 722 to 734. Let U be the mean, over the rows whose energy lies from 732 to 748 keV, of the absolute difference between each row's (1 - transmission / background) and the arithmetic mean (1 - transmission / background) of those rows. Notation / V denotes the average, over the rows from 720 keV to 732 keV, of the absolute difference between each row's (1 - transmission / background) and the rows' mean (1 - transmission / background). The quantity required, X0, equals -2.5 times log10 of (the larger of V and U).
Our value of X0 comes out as 4.2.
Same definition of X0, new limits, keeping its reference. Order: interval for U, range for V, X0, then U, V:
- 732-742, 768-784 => 4.4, 0.014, 0.0173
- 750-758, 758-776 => 4.8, 0.009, 0.0122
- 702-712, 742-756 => 3.2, 0.054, 0.0097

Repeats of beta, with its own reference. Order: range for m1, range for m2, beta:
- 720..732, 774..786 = 0.6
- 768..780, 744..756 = -0.1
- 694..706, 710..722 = 1.1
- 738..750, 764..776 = -0.6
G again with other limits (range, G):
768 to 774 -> 2.3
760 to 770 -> 2.7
